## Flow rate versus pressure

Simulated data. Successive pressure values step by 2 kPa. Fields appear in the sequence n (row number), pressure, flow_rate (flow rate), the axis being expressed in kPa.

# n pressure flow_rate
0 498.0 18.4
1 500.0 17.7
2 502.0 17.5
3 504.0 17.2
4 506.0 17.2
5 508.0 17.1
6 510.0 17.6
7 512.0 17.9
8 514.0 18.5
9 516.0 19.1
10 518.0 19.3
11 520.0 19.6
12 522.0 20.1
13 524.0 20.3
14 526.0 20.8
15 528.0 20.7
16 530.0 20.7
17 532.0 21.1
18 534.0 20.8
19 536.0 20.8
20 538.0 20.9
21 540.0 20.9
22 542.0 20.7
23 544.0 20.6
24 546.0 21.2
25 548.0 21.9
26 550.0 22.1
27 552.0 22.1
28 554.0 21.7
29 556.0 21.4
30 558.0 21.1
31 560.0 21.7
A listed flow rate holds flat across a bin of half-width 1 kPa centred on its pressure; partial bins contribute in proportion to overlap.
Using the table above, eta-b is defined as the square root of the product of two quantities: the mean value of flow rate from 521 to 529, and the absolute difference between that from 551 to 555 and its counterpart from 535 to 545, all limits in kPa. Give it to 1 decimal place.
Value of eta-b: 4.8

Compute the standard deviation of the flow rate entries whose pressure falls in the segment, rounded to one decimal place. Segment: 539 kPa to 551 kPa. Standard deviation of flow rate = 0.6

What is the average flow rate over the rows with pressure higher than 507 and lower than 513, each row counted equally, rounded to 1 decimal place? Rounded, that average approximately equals 17.5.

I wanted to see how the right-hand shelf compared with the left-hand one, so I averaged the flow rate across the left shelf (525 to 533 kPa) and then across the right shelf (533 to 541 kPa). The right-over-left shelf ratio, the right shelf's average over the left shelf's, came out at 1.00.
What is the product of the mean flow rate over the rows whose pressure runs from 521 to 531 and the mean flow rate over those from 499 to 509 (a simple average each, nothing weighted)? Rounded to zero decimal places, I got 356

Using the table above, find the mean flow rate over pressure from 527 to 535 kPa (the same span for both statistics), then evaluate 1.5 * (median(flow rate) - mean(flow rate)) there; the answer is -0.11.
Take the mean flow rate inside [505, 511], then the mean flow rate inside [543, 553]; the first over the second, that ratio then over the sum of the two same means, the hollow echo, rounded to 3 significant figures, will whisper 0.0206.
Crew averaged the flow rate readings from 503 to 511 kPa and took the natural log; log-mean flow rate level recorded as 2.85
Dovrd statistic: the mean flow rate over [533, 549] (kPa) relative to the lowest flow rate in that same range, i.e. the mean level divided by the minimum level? 1.02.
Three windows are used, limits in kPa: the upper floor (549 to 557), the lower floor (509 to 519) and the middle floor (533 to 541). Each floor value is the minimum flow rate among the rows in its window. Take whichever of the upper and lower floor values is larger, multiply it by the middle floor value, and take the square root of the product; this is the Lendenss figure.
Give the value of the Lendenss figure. 21.1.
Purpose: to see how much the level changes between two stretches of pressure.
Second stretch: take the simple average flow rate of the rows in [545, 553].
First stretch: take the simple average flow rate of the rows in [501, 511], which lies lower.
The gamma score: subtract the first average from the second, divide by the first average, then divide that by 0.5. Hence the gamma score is 0.52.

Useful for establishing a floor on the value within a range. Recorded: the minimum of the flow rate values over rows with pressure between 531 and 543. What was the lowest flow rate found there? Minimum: 20.7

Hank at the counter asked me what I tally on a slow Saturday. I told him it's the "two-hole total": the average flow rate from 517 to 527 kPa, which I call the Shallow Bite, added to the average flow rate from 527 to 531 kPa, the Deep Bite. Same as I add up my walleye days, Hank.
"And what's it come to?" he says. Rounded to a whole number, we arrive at 41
